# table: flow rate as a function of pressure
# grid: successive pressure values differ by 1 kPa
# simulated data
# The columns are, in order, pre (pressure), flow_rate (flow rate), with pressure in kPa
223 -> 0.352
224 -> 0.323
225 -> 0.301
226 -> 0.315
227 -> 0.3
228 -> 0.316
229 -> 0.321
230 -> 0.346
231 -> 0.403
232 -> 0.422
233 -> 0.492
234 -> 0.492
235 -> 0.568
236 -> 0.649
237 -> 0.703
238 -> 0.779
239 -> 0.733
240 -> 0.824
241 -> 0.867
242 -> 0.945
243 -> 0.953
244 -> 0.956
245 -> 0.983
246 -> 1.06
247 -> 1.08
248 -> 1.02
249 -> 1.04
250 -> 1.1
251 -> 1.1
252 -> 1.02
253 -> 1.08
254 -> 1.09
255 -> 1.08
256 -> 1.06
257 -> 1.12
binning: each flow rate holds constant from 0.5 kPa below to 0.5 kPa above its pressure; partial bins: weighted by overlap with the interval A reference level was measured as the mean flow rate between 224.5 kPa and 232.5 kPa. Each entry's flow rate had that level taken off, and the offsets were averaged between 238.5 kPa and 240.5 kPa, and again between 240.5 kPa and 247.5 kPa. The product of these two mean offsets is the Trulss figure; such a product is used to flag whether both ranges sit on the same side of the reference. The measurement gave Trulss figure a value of 0.28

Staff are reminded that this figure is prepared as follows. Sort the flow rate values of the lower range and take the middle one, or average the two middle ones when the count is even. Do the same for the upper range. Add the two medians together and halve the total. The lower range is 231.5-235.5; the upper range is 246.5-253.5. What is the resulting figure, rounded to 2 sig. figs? 0.79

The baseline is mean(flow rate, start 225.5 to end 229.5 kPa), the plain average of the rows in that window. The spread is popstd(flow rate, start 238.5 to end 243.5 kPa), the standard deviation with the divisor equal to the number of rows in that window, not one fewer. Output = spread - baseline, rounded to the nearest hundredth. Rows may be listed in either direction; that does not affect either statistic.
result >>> -0.23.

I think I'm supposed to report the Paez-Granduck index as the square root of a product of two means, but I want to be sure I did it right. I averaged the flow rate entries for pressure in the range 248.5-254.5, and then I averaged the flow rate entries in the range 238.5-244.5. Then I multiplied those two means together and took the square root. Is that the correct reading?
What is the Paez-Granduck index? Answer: 0.97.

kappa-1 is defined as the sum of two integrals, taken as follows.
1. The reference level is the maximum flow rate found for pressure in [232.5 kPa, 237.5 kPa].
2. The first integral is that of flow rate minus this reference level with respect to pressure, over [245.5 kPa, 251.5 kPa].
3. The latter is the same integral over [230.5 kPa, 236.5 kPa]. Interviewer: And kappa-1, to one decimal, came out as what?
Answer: 1.0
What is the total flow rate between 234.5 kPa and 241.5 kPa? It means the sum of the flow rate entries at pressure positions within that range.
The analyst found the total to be 5.1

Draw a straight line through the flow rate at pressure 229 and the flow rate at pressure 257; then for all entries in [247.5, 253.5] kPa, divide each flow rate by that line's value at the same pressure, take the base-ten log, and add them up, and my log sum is 0.3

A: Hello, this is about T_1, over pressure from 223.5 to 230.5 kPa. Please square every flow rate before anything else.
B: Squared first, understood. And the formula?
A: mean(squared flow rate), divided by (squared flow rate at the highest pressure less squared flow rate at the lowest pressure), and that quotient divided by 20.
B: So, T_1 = 0.33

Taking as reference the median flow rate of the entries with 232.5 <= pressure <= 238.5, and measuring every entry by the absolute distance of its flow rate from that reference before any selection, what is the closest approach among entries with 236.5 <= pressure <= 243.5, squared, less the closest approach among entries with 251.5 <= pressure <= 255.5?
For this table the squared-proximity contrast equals -0.40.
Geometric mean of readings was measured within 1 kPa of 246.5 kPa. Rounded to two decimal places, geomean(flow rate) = 1.07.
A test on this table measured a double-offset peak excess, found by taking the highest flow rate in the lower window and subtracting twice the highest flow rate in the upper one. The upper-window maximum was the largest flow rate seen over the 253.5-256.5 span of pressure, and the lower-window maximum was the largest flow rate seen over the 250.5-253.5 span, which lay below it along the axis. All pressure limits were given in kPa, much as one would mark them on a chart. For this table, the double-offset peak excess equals -1.08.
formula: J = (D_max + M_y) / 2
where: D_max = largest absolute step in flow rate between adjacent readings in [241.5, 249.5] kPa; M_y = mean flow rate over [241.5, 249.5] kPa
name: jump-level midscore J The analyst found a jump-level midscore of 0.54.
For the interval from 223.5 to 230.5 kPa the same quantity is 0.17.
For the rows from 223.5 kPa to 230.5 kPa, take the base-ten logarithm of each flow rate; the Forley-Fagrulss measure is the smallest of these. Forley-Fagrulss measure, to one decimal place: -0.5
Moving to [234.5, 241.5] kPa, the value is -0.2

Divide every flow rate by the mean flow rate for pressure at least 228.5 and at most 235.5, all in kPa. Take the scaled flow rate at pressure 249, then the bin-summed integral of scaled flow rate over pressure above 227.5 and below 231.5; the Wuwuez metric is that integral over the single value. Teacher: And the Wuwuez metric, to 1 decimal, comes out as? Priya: 1.3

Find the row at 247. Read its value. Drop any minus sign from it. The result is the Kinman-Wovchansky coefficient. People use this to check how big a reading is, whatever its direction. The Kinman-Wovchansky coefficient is 1.08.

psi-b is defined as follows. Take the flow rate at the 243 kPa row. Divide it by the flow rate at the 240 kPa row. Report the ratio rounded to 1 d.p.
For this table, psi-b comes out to 1.2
